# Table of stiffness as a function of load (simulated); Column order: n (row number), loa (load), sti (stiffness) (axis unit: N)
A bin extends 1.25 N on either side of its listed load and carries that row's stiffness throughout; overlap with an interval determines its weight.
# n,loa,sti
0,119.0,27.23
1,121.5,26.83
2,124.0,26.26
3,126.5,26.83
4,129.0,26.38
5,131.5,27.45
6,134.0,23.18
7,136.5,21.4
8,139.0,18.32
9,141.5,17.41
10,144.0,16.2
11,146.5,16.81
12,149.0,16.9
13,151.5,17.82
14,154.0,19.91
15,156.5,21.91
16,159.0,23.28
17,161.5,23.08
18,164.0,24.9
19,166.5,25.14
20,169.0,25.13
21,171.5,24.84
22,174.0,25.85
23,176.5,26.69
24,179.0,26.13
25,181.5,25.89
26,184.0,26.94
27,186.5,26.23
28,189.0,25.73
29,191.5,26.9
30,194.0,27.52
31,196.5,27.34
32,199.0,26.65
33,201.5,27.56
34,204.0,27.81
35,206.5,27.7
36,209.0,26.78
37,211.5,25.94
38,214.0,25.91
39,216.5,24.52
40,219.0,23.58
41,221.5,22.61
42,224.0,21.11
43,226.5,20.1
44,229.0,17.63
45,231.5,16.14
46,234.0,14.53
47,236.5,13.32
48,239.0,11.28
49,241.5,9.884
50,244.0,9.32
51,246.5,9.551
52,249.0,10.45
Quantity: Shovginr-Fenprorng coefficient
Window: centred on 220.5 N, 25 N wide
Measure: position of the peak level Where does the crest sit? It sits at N 209.0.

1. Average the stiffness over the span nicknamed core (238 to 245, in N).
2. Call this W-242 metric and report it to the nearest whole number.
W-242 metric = 10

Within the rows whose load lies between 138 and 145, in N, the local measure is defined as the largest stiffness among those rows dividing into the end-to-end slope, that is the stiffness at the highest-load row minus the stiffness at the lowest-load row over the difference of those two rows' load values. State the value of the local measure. -0.023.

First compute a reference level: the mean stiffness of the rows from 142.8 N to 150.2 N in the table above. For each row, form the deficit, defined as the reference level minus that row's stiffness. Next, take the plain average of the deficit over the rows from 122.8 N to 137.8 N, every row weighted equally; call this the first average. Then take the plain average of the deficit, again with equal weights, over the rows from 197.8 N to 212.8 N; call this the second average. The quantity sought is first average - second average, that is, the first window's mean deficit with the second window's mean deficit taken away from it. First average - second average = 1.8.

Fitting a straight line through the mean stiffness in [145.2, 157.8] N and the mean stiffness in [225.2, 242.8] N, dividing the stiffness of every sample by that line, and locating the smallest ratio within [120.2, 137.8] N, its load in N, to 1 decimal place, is 136.5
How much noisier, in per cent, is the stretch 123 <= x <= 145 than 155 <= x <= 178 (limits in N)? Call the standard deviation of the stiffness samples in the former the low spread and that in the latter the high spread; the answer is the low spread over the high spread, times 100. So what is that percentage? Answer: 296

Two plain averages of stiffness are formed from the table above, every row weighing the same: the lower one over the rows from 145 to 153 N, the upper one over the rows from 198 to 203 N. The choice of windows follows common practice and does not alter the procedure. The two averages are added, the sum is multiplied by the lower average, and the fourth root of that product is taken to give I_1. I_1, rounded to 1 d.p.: 5.3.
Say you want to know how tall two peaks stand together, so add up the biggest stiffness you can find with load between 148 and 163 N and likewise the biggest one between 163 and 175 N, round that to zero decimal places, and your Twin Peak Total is 49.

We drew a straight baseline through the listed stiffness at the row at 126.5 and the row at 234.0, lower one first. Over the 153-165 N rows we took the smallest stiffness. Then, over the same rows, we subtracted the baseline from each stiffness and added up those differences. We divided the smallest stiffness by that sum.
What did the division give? -8.0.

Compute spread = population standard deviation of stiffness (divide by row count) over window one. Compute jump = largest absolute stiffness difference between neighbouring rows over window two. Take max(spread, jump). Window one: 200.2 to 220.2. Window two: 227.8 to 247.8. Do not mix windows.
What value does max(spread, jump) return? 2.0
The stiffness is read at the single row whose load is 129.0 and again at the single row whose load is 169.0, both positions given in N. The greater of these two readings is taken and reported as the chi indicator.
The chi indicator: 26.4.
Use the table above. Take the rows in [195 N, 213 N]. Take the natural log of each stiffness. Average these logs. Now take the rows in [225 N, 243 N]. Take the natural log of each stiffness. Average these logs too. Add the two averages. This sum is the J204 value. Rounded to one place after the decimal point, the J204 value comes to 6.0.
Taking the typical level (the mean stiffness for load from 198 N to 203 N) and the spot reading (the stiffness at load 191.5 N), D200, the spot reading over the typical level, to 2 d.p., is 0.99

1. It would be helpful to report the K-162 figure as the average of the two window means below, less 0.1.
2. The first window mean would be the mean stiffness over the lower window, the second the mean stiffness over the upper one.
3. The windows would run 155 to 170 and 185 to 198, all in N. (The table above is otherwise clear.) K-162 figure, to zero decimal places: 25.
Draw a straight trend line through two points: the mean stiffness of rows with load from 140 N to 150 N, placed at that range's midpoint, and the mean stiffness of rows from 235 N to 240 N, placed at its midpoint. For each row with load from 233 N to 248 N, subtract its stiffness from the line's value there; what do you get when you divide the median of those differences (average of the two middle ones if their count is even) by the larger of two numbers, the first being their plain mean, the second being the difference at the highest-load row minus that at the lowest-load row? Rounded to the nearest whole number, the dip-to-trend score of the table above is 0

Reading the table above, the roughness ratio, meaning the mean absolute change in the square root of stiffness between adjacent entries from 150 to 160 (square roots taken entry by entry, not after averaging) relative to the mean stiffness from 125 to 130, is 0.008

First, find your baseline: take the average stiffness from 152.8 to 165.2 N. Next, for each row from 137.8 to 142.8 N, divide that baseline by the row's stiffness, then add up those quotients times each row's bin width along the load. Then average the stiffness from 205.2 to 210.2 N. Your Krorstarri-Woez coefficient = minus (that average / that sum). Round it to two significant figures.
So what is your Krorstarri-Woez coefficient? -4.3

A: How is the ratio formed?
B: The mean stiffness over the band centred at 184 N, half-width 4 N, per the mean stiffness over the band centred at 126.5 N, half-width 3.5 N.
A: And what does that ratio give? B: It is 0.99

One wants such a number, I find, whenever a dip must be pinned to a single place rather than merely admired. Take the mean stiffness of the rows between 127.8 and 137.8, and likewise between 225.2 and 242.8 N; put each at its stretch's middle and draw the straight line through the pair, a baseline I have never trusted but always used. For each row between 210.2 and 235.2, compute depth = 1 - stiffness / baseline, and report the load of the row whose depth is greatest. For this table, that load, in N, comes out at 234.0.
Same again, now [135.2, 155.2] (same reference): 144.0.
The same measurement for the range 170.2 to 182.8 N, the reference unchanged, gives 171.5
